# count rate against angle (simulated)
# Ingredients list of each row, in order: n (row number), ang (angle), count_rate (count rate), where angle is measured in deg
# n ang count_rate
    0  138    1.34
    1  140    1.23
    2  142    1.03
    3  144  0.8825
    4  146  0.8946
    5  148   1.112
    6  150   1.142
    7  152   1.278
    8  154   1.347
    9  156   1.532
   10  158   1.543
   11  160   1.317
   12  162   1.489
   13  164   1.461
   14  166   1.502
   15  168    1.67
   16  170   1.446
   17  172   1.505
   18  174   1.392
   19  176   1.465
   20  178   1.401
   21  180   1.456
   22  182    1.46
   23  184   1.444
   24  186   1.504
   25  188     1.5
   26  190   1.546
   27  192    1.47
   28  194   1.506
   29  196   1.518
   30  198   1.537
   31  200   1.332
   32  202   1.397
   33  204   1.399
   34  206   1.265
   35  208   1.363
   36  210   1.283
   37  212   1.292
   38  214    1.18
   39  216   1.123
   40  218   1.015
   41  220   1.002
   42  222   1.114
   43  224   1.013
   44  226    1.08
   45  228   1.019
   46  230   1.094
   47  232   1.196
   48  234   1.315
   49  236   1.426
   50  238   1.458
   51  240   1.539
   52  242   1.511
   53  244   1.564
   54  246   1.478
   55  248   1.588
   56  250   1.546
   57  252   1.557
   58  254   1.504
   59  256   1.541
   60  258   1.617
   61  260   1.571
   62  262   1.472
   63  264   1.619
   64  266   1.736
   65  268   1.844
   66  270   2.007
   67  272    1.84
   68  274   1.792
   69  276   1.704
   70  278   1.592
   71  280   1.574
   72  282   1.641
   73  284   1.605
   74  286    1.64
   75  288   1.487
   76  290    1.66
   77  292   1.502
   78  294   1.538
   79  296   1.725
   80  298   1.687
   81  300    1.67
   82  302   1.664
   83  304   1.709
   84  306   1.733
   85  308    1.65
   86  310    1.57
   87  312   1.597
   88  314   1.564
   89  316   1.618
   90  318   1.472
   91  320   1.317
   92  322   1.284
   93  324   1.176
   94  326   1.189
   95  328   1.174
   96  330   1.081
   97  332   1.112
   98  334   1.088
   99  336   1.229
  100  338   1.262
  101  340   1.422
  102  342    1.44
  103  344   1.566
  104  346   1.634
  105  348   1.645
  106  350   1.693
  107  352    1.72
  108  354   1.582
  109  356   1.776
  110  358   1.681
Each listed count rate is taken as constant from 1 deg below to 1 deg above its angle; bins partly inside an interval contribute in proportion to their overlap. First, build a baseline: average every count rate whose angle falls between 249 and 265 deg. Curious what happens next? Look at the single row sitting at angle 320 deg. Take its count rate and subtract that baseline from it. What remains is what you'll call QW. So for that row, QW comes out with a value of -0.24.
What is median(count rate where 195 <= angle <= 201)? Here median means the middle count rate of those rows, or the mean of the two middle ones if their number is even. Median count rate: 1.52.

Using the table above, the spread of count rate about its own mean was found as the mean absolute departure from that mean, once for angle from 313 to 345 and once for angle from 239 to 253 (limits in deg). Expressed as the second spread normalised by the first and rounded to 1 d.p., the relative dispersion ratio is 0.2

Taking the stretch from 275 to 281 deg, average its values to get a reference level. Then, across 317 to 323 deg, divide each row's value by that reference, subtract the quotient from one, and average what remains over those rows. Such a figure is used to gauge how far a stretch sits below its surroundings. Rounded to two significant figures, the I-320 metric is 0.16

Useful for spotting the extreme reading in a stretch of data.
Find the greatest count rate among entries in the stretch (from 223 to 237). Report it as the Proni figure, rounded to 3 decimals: 1.426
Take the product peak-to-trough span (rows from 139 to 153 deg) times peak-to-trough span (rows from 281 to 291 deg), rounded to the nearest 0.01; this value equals 0.07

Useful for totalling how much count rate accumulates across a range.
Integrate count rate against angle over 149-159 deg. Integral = 13.7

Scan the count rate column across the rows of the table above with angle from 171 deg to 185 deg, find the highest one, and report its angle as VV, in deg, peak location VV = 172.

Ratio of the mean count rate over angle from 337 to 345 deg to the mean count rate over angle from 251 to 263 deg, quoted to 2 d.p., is 0.92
